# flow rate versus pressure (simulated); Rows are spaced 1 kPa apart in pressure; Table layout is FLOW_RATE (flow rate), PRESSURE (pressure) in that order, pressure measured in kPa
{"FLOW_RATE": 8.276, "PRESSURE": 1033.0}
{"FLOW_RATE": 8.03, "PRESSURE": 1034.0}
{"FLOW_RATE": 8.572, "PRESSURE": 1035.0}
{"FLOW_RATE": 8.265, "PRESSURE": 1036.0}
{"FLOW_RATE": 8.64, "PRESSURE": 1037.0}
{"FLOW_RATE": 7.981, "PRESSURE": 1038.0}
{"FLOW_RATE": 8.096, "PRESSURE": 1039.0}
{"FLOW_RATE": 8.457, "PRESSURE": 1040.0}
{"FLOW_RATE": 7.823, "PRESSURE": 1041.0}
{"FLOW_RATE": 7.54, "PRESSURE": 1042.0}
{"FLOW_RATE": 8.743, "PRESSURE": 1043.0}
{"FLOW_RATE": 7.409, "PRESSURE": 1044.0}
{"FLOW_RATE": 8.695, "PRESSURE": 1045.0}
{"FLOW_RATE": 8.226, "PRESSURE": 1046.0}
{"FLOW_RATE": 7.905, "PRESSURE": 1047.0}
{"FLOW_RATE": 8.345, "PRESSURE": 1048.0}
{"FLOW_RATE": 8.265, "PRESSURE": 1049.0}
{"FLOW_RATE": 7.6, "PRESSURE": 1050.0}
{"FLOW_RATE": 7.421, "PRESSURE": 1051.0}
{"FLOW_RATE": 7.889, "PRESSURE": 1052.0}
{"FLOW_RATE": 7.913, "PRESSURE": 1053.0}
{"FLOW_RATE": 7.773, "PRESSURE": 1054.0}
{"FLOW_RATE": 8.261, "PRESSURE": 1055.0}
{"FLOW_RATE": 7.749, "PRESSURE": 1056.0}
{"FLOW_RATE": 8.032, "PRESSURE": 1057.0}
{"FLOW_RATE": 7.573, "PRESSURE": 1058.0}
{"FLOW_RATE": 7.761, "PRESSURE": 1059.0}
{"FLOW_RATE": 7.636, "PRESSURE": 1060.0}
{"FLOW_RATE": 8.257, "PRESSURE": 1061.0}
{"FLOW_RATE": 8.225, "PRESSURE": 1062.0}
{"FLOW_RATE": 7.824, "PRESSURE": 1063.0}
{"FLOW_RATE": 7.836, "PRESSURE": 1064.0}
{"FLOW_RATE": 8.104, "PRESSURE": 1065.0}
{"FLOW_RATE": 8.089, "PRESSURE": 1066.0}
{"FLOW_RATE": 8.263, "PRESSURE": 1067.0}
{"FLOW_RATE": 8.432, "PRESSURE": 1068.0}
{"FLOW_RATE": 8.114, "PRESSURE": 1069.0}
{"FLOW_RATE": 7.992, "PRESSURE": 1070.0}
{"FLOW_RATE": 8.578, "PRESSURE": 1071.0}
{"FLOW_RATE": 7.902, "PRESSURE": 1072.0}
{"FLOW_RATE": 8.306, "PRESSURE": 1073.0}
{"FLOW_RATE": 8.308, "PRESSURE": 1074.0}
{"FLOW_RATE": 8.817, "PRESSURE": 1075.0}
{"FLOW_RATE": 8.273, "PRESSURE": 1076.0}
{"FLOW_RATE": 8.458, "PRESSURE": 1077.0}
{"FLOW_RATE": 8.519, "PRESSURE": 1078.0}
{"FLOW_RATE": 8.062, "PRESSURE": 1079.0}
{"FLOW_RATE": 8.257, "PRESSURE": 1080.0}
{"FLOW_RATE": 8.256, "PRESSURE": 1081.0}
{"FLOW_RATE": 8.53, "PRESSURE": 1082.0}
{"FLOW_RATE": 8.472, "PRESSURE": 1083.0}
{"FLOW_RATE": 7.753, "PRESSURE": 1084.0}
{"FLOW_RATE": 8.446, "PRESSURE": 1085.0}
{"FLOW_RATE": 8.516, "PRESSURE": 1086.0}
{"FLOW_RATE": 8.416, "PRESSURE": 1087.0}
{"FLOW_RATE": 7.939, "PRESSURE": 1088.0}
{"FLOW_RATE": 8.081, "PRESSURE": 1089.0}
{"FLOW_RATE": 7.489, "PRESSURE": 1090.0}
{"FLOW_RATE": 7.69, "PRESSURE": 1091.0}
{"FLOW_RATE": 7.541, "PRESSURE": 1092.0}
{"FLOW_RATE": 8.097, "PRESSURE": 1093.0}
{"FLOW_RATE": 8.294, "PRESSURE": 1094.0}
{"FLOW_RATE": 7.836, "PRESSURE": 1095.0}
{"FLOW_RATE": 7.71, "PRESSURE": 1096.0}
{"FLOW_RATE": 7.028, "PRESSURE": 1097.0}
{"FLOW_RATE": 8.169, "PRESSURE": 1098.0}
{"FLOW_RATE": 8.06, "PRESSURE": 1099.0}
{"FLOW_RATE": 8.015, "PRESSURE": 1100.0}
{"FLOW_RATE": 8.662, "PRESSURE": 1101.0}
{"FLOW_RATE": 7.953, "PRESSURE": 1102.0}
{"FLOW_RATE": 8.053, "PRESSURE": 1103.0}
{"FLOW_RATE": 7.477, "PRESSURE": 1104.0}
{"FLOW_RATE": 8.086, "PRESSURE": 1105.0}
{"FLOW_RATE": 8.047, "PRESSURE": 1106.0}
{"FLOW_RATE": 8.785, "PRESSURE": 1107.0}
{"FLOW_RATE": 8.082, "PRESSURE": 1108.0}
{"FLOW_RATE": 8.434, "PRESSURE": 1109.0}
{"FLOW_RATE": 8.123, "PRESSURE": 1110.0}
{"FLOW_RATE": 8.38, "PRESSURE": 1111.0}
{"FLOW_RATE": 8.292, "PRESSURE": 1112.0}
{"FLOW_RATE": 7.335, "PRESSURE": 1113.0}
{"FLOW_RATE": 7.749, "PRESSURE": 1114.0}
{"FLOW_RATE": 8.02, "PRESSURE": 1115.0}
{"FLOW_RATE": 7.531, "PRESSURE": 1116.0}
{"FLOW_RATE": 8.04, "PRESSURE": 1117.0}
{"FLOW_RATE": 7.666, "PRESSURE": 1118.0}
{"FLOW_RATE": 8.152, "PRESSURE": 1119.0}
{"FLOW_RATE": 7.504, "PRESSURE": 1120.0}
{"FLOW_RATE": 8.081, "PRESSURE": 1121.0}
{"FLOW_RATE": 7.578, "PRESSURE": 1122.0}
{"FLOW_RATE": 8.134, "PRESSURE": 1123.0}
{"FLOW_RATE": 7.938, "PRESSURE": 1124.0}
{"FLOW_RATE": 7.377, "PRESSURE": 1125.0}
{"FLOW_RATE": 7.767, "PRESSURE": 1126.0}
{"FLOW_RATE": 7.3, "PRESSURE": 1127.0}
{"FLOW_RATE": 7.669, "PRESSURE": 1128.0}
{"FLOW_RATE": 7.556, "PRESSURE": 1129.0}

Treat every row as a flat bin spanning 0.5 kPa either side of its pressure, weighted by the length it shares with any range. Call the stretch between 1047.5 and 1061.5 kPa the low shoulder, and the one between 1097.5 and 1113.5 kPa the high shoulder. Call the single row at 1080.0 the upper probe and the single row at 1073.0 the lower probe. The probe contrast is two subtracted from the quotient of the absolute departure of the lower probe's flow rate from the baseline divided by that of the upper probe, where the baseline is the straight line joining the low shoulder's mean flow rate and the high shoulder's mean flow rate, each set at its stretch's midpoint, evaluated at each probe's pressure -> -0.68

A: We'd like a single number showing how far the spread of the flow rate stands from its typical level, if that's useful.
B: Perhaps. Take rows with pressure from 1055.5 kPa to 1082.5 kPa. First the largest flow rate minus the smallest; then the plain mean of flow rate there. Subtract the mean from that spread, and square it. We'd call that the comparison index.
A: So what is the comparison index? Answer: 48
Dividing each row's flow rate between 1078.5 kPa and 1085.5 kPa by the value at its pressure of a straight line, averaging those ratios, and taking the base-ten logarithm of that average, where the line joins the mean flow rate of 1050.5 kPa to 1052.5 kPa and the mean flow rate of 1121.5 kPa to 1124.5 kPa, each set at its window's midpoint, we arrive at 0.027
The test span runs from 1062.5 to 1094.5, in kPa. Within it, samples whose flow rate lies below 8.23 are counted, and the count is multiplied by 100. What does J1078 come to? 1500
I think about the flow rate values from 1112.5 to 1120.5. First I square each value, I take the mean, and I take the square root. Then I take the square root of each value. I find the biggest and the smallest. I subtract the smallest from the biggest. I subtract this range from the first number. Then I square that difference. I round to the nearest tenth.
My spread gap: 57.9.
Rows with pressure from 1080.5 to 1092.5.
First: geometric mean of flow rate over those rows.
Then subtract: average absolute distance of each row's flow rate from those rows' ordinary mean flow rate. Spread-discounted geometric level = 7.74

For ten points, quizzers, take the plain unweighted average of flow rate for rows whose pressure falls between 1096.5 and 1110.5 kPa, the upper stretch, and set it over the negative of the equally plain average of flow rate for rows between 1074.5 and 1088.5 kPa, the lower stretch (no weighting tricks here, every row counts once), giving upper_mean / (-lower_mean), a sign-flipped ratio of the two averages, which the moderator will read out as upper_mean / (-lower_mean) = -0.968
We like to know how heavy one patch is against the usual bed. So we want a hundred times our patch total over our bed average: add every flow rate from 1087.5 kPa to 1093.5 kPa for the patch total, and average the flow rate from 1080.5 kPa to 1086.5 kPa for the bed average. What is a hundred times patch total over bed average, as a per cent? 562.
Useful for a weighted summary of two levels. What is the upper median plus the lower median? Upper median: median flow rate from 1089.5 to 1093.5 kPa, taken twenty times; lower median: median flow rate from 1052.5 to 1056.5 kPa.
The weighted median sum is 160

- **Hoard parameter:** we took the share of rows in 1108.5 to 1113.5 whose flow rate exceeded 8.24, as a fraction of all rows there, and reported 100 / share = 167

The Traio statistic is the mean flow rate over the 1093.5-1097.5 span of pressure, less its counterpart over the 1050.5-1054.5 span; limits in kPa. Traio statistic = 0.0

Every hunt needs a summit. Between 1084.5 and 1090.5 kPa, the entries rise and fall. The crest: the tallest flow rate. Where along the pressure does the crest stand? 1086.0 kPa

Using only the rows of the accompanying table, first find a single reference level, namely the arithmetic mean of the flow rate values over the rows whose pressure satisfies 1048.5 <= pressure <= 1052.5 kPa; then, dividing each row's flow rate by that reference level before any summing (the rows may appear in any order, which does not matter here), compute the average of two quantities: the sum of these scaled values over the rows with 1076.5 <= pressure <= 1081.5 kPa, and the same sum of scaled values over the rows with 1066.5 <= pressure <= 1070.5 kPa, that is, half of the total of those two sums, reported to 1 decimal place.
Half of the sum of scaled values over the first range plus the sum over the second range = 4.8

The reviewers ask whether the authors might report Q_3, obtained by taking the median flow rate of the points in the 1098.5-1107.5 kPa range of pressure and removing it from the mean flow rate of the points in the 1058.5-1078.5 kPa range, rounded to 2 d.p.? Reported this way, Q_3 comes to 0.13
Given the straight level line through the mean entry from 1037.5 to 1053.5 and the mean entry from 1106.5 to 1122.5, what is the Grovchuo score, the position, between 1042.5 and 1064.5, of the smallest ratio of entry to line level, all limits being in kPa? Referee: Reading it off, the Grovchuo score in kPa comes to 1044.0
